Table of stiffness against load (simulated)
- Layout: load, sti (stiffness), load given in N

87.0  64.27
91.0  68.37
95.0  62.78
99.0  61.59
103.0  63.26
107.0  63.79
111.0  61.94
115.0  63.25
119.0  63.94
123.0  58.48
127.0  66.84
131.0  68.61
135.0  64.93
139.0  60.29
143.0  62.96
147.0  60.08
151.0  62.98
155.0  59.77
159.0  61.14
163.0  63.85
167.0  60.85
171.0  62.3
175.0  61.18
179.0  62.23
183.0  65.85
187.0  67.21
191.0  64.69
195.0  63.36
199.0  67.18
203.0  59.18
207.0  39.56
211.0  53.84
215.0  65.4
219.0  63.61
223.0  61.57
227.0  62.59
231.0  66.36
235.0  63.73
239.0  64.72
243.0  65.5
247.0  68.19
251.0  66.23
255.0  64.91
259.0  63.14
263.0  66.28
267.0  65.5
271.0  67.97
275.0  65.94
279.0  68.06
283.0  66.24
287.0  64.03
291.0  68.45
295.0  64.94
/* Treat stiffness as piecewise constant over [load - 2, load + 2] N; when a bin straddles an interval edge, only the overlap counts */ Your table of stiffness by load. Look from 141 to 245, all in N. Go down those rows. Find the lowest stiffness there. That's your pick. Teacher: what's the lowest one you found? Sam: 39.56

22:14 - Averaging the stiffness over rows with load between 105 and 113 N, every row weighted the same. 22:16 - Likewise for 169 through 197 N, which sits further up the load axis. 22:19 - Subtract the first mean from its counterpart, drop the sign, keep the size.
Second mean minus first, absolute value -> 1.0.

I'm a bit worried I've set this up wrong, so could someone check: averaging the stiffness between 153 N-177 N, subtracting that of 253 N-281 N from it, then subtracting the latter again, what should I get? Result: -70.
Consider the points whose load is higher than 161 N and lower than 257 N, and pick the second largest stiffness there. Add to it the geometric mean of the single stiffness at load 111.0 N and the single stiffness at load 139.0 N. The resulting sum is 128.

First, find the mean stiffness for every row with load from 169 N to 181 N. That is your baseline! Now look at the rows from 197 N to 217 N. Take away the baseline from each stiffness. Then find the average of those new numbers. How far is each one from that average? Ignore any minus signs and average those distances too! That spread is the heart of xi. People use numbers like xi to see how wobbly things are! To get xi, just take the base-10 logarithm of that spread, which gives 0.9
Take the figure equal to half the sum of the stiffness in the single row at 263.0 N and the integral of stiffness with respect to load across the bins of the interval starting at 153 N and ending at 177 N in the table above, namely 771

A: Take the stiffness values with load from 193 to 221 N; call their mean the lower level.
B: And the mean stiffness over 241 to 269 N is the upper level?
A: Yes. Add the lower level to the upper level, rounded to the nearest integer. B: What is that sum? 125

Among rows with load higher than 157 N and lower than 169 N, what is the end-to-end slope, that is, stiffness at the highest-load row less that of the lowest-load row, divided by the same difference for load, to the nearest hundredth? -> -0.04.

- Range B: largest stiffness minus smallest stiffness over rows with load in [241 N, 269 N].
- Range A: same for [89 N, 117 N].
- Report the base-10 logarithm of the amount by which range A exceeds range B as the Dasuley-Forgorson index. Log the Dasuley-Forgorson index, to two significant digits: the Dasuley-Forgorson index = 0.24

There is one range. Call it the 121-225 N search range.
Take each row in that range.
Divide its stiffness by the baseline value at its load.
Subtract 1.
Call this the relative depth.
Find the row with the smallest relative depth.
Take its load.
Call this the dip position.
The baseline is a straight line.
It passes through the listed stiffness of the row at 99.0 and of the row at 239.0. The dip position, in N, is 207.0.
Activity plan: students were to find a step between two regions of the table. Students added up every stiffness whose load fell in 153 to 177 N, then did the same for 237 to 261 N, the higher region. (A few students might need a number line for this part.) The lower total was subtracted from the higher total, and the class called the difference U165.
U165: 24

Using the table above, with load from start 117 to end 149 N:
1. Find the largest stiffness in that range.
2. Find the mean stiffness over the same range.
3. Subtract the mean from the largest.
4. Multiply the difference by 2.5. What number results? 13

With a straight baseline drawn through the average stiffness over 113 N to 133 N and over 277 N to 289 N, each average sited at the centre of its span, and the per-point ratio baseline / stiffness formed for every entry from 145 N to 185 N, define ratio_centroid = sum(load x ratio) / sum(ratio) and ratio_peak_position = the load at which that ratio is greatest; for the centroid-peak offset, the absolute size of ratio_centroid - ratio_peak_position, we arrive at 9.9 N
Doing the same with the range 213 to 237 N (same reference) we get 2.0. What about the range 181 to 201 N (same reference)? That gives 4.0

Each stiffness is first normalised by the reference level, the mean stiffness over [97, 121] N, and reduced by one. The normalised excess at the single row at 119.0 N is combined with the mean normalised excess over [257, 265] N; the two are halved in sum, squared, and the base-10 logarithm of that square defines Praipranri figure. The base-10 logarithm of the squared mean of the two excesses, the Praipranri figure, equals -3.3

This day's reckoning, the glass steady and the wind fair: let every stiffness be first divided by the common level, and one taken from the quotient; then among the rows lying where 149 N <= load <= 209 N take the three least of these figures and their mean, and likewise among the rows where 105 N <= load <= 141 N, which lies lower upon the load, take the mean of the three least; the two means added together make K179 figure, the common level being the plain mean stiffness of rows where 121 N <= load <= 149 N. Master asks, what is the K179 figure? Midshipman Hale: -0.21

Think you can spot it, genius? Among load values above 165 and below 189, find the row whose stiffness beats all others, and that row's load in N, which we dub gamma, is 187.0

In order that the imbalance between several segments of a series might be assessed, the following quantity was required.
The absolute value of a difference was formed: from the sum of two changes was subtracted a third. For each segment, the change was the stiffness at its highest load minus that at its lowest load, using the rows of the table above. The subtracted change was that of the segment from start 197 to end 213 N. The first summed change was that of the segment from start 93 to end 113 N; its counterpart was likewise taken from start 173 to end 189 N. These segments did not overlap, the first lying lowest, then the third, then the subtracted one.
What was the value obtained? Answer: 19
